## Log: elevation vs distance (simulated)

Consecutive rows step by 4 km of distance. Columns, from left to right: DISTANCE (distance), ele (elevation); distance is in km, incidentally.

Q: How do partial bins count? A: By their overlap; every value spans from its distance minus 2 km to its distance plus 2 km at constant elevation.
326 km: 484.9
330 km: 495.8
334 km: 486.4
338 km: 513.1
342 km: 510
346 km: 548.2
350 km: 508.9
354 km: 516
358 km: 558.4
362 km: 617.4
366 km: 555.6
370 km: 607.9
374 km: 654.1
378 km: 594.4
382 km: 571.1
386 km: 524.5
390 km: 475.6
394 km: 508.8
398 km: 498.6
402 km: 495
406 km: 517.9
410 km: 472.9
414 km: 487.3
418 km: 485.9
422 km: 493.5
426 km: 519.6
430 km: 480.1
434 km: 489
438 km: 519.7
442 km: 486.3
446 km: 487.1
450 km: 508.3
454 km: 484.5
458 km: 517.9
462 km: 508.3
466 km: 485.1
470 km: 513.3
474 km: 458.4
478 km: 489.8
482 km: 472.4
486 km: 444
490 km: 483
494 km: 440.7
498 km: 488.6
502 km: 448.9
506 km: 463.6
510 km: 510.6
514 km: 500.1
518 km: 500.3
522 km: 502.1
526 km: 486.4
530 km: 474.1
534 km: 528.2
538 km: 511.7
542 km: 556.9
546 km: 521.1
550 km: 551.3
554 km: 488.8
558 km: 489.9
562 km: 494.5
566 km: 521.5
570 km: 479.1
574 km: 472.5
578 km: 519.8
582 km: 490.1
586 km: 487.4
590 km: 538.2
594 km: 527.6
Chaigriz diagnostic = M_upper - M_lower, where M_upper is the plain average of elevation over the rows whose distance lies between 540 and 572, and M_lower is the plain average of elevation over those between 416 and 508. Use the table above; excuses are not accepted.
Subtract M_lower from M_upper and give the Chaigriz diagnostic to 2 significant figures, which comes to 27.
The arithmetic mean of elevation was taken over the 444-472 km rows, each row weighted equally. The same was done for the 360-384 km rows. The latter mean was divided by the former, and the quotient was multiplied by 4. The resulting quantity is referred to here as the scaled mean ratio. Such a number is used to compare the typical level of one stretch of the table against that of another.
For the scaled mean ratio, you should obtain 4.79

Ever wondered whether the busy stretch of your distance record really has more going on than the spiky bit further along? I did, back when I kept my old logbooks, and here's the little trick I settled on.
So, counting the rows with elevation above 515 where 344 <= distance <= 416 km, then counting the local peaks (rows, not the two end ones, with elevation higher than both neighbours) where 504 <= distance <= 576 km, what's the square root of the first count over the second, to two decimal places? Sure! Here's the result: 1.35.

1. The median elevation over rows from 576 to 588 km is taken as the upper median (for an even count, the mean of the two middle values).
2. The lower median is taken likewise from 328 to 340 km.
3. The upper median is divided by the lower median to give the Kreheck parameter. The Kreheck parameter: 0.99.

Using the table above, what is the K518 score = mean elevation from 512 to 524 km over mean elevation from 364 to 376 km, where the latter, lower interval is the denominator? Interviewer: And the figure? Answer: 0.83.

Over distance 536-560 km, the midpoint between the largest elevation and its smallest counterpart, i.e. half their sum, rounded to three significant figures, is 523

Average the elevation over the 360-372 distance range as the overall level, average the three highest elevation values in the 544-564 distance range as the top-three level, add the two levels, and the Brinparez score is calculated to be 1116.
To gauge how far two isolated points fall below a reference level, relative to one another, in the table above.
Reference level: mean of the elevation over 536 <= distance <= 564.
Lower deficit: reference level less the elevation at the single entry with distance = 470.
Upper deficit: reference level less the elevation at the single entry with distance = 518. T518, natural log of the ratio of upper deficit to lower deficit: 1.7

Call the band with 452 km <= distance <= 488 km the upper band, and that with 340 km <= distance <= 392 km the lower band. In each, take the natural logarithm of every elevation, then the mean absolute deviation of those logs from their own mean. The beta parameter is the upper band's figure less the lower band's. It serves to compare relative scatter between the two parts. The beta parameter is -0.033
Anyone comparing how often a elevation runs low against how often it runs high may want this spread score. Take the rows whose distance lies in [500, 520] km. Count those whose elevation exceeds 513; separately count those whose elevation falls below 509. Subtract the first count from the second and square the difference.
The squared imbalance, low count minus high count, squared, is 16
